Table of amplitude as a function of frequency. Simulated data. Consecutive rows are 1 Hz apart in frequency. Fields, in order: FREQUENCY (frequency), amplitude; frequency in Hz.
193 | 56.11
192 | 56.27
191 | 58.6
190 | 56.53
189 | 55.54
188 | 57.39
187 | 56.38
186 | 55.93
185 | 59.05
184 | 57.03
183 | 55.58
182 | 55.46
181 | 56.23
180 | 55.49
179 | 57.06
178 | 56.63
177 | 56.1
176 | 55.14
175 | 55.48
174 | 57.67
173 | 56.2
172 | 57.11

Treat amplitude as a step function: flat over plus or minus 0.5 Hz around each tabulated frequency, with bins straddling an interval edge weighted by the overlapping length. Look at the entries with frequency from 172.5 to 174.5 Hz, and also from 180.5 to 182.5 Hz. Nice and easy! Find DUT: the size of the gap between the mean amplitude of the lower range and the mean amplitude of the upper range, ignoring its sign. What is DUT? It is 1.09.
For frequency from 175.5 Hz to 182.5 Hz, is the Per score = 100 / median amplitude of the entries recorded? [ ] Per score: 1.78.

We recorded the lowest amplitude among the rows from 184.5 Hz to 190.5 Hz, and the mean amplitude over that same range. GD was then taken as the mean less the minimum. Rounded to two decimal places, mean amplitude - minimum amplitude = 1.26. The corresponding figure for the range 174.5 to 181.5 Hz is 0.88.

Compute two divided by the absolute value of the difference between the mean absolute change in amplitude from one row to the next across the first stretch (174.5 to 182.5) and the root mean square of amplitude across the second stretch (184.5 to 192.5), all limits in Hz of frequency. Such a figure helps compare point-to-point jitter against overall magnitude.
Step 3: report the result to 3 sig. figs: 0.0356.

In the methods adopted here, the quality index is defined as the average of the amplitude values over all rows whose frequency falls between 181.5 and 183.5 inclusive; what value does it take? 55.5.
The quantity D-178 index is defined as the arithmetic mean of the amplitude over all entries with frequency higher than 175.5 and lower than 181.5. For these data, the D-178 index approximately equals 56.1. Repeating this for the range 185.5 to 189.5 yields 56.3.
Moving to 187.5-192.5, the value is 56.9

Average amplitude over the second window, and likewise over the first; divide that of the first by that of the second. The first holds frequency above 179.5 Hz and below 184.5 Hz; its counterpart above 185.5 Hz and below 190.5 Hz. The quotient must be 0.9930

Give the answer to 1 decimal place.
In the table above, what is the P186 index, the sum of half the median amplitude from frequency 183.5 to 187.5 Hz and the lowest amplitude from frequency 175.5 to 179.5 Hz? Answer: 83.5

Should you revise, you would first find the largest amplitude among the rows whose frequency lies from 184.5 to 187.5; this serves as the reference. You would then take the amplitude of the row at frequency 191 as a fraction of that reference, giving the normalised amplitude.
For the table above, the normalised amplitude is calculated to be 0.992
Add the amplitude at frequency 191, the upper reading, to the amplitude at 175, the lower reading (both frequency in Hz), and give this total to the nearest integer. 114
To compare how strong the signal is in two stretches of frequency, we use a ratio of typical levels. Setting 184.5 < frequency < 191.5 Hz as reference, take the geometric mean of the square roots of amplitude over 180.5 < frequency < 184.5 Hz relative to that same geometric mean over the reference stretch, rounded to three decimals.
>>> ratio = 0.991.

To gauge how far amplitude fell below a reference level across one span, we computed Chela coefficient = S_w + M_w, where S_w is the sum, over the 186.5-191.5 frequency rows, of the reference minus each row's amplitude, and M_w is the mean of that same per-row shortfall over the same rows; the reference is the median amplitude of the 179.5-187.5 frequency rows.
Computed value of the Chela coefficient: -4.8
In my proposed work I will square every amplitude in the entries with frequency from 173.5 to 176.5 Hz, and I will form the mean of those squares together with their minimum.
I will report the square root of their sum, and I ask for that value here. 78.7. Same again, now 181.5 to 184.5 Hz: 78.8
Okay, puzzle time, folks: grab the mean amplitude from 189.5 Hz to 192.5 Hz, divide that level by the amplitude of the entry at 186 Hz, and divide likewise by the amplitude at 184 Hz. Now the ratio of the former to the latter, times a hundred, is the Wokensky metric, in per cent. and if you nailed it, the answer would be 102.0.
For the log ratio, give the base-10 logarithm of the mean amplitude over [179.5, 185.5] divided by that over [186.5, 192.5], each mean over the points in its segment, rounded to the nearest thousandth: -0.002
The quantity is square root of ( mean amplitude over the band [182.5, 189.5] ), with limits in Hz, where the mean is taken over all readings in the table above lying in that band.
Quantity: 7.53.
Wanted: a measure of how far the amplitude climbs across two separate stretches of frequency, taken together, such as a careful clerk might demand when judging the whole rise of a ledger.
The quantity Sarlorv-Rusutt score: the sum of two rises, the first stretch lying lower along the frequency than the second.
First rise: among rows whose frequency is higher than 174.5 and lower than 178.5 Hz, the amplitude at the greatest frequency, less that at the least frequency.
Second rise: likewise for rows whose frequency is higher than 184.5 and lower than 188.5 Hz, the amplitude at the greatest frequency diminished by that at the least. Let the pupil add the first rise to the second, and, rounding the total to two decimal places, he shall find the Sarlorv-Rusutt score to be -0.51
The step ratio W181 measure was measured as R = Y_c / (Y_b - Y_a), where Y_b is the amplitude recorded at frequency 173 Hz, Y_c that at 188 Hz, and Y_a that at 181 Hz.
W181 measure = -1913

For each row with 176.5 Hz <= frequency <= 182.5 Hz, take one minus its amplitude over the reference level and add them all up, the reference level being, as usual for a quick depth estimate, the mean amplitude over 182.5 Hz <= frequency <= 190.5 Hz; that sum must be 0.05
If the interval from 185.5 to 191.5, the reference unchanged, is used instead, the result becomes -0.01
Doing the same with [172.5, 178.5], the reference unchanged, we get 0.05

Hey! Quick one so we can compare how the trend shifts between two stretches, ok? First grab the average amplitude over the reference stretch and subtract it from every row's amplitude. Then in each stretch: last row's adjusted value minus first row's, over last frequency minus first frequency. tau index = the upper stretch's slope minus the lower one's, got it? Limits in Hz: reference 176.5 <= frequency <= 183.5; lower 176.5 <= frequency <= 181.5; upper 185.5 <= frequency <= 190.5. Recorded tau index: 0.1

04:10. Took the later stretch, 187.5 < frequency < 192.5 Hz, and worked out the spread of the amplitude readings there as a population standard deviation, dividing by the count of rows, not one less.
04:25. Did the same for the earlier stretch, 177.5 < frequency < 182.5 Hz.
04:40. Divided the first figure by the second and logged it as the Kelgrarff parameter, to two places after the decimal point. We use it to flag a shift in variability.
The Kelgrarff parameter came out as 1.67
